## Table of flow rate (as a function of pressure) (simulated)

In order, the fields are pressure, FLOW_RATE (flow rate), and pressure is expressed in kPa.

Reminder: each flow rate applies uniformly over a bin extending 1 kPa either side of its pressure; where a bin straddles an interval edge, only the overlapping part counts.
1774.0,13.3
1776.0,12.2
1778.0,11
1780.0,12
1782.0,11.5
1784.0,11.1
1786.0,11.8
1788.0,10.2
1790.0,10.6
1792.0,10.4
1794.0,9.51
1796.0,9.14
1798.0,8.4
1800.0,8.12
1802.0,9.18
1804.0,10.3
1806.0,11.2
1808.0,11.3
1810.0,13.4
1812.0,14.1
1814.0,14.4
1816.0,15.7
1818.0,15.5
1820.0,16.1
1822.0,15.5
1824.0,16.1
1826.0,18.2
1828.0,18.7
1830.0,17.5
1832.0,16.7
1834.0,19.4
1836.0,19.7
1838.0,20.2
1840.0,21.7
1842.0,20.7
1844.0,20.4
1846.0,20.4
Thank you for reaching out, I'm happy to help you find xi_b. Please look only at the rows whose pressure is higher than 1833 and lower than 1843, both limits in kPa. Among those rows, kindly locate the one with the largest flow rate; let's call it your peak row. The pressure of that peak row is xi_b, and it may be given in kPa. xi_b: 1840.0 kPa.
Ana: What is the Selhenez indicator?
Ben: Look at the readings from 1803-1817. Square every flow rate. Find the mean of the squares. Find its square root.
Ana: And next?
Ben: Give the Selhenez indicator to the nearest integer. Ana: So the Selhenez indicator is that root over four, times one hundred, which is 326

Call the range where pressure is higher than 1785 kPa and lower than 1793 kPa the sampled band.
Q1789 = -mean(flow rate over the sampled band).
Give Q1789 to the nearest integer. -11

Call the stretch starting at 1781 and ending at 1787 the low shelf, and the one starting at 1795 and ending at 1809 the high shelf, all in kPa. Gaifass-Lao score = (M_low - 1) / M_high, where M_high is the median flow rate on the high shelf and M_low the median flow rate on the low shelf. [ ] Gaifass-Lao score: 1.14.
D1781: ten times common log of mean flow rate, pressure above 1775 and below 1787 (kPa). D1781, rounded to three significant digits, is 10.6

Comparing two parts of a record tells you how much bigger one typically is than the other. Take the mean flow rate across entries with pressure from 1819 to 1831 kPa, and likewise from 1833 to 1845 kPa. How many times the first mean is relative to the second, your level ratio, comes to 0.84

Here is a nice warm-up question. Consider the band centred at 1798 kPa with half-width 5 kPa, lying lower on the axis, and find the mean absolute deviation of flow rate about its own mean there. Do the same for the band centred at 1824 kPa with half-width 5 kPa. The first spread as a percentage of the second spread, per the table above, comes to 40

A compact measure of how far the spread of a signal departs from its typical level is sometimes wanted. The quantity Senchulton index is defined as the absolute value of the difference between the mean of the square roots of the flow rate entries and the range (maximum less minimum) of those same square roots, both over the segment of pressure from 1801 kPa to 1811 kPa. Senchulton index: 2.69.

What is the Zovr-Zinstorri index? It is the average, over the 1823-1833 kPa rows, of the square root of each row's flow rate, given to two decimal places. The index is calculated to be 4.17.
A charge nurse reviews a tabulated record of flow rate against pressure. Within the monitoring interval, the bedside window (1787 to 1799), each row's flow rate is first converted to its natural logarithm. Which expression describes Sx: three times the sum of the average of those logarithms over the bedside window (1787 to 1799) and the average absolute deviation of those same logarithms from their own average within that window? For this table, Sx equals 7.0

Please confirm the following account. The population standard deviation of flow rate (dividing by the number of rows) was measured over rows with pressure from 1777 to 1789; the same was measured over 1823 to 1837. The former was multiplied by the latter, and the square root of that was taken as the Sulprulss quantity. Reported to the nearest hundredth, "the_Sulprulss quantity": 0.86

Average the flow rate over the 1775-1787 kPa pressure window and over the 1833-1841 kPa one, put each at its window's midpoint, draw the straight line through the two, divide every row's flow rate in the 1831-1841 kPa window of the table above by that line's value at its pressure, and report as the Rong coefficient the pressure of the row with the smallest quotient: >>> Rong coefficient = 1832.0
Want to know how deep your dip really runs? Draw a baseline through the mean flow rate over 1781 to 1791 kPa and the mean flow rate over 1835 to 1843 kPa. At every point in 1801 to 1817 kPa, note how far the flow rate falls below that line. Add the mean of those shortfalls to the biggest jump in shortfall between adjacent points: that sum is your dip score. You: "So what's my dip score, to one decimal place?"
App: 4.5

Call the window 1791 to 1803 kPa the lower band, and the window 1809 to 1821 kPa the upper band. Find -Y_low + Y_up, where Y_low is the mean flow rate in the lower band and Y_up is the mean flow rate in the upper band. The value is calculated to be 5.7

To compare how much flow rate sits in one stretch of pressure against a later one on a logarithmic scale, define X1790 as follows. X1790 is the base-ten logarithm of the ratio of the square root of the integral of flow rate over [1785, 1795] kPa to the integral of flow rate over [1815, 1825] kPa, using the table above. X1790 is -1.19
